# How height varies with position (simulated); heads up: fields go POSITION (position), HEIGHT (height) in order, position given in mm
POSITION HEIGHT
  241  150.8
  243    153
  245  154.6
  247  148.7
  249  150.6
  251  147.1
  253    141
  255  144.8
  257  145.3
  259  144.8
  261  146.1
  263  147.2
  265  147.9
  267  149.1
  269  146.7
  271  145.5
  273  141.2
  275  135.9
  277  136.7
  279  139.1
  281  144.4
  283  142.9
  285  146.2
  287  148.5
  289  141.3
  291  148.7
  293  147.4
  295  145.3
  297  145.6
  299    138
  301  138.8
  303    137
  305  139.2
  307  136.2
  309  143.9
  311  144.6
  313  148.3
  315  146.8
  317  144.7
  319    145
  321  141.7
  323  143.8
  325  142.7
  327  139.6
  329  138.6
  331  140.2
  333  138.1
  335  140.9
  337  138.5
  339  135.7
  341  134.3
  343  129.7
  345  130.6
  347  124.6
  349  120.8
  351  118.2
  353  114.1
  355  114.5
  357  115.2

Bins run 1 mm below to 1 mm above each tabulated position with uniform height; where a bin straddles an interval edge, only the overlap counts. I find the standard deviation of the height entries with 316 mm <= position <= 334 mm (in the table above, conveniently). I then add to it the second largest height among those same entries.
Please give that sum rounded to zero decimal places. 147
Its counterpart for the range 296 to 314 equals 150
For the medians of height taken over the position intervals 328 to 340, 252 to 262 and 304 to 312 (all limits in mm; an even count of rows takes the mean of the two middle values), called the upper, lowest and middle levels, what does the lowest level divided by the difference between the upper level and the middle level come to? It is -48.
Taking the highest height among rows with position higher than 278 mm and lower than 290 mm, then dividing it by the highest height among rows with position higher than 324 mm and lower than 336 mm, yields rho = 1.04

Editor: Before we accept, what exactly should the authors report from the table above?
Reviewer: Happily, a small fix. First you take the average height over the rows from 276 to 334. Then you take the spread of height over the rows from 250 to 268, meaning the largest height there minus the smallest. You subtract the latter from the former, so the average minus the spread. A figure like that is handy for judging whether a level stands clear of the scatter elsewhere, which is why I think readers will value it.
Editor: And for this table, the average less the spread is 134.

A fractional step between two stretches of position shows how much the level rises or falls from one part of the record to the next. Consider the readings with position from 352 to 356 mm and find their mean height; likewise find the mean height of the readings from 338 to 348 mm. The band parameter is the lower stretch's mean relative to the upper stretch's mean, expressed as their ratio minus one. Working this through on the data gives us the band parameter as 0.15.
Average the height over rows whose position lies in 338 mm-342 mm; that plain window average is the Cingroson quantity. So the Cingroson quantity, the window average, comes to 135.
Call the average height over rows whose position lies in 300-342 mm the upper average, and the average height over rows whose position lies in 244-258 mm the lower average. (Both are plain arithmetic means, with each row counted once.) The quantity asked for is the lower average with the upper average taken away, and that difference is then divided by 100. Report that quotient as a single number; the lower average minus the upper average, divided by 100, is 0.066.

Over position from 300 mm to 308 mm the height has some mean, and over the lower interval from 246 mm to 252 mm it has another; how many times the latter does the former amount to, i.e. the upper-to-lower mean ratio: 0.93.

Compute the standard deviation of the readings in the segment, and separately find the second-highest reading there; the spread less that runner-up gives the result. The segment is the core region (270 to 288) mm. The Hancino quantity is -142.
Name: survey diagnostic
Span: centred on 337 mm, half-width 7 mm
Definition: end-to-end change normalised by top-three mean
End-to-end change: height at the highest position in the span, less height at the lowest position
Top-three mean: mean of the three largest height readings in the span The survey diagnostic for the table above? -0.075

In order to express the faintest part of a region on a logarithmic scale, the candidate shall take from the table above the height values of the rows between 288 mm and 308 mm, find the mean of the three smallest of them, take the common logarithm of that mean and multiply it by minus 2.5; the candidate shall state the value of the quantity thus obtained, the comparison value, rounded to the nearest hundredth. -5.34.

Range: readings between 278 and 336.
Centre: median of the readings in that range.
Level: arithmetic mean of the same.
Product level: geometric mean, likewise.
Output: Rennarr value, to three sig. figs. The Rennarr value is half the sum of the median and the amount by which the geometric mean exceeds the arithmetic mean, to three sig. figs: 71.4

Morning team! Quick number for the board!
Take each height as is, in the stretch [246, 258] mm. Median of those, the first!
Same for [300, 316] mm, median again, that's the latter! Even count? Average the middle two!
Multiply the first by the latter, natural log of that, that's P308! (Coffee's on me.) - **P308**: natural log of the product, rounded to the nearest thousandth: 9.938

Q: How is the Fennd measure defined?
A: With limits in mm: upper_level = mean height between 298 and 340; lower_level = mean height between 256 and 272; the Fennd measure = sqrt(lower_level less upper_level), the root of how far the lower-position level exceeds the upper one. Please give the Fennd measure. 2.3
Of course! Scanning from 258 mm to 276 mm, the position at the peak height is 267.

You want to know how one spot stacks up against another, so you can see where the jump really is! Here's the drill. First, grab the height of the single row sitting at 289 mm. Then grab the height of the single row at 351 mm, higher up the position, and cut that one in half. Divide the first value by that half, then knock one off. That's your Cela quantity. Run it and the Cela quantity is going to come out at 1.39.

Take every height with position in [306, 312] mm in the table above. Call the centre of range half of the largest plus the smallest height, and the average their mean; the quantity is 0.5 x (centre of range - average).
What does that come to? -0.58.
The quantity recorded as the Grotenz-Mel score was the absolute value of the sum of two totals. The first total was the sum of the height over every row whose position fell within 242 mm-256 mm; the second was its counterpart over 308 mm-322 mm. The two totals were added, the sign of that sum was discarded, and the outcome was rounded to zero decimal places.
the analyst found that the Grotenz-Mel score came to 2055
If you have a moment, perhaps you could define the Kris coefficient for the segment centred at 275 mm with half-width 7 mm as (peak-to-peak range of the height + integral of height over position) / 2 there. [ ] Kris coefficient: 995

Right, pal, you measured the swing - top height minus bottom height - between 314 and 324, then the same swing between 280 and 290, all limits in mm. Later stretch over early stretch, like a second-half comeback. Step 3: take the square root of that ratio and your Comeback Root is 0.84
